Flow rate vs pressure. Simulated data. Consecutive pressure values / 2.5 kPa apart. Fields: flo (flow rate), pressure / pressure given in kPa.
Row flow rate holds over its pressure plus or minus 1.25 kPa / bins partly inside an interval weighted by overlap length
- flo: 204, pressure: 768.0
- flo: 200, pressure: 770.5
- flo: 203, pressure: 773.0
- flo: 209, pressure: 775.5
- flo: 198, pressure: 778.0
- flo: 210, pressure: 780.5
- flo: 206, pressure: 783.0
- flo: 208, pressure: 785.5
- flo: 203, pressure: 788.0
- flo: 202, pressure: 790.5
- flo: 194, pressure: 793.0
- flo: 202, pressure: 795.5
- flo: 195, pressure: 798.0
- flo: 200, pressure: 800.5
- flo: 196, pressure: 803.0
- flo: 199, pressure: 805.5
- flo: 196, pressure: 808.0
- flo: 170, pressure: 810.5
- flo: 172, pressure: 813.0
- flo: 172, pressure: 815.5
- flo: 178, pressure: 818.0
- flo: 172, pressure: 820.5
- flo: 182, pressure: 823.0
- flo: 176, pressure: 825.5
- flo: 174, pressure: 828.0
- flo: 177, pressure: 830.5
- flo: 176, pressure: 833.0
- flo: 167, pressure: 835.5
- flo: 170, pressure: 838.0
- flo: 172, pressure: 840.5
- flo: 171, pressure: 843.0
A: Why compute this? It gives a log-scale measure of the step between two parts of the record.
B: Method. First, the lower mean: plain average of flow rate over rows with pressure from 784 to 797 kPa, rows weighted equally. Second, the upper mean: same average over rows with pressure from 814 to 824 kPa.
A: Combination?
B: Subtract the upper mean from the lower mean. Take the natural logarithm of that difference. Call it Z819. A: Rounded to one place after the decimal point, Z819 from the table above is 3.3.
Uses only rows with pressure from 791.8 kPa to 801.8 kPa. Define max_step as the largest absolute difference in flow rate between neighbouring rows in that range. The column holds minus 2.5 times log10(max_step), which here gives -2.3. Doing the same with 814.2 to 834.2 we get -2.5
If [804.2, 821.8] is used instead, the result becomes -3.5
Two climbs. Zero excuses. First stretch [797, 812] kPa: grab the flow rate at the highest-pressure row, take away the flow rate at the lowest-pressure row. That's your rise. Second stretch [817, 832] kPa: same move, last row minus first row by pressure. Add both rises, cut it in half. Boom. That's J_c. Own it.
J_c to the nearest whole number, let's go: -13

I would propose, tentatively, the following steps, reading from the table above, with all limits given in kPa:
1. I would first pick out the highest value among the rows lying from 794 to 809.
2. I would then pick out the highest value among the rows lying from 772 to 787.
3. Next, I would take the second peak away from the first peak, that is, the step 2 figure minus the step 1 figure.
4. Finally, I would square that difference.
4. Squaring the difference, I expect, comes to 64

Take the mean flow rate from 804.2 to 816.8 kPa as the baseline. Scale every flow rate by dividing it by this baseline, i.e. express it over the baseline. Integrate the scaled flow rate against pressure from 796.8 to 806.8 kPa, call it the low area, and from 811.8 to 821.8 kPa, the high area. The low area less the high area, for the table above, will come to 1.32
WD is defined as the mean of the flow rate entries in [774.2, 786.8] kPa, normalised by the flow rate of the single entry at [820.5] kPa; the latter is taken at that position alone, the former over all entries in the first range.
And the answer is 1.199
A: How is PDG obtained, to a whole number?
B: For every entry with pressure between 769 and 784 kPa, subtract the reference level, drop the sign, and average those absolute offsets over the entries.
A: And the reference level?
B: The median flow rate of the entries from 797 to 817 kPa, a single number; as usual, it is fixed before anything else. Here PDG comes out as 9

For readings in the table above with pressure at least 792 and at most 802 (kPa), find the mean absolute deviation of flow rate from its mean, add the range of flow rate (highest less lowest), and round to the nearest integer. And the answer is 11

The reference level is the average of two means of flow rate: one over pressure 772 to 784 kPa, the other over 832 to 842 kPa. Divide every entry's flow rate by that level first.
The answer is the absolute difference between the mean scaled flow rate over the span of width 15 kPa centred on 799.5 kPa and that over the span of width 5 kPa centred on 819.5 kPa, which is 0.120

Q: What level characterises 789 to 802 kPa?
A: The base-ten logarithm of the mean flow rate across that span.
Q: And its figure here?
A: 2.298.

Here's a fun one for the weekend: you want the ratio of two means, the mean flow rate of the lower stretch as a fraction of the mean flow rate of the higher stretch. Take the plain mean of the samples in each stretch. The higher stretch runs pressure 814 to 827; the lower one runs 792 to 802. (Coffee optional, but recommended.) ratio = 1.12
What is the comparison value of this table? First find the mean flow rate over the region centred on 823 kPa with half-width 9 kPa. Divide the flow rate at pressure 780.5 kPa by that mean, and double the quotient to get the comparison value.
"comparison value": 2.39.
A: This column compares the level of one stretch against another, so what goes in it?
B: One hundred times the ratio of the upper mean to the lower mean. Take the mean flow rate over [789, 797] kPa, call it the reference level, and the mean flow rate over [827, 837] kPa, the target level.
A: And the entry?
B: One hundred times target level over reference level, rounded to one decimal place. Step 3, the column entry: 87.0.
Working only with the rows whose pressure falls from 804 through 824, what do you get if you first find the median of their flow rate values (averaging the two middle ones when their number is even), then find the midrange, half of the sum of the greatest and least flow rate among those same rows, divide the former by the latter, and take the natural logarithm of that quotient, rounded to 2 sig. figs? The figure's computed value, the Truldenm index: -0.053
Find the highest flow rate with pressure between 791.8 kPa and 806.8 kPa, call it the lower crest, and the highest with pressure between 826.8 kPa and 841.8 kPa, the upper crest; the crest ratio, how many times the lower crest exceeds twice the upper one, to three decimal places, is 0.571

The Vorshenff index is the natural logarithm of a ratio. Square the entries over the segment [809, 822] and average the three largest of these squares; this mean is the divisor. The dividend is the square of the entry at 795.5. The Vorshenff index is 0.30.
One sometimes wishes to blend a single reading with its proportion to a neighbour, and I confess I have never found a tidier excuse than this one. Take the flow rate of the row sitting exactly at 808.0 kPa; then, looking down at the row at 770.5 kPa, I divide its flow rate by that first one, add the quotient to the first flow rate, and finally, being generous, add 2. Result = 199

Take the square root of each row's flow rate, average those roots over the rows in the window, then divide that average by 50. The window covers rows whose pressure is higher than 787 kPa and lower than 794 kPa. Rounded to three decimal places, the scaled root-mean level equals 0.283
